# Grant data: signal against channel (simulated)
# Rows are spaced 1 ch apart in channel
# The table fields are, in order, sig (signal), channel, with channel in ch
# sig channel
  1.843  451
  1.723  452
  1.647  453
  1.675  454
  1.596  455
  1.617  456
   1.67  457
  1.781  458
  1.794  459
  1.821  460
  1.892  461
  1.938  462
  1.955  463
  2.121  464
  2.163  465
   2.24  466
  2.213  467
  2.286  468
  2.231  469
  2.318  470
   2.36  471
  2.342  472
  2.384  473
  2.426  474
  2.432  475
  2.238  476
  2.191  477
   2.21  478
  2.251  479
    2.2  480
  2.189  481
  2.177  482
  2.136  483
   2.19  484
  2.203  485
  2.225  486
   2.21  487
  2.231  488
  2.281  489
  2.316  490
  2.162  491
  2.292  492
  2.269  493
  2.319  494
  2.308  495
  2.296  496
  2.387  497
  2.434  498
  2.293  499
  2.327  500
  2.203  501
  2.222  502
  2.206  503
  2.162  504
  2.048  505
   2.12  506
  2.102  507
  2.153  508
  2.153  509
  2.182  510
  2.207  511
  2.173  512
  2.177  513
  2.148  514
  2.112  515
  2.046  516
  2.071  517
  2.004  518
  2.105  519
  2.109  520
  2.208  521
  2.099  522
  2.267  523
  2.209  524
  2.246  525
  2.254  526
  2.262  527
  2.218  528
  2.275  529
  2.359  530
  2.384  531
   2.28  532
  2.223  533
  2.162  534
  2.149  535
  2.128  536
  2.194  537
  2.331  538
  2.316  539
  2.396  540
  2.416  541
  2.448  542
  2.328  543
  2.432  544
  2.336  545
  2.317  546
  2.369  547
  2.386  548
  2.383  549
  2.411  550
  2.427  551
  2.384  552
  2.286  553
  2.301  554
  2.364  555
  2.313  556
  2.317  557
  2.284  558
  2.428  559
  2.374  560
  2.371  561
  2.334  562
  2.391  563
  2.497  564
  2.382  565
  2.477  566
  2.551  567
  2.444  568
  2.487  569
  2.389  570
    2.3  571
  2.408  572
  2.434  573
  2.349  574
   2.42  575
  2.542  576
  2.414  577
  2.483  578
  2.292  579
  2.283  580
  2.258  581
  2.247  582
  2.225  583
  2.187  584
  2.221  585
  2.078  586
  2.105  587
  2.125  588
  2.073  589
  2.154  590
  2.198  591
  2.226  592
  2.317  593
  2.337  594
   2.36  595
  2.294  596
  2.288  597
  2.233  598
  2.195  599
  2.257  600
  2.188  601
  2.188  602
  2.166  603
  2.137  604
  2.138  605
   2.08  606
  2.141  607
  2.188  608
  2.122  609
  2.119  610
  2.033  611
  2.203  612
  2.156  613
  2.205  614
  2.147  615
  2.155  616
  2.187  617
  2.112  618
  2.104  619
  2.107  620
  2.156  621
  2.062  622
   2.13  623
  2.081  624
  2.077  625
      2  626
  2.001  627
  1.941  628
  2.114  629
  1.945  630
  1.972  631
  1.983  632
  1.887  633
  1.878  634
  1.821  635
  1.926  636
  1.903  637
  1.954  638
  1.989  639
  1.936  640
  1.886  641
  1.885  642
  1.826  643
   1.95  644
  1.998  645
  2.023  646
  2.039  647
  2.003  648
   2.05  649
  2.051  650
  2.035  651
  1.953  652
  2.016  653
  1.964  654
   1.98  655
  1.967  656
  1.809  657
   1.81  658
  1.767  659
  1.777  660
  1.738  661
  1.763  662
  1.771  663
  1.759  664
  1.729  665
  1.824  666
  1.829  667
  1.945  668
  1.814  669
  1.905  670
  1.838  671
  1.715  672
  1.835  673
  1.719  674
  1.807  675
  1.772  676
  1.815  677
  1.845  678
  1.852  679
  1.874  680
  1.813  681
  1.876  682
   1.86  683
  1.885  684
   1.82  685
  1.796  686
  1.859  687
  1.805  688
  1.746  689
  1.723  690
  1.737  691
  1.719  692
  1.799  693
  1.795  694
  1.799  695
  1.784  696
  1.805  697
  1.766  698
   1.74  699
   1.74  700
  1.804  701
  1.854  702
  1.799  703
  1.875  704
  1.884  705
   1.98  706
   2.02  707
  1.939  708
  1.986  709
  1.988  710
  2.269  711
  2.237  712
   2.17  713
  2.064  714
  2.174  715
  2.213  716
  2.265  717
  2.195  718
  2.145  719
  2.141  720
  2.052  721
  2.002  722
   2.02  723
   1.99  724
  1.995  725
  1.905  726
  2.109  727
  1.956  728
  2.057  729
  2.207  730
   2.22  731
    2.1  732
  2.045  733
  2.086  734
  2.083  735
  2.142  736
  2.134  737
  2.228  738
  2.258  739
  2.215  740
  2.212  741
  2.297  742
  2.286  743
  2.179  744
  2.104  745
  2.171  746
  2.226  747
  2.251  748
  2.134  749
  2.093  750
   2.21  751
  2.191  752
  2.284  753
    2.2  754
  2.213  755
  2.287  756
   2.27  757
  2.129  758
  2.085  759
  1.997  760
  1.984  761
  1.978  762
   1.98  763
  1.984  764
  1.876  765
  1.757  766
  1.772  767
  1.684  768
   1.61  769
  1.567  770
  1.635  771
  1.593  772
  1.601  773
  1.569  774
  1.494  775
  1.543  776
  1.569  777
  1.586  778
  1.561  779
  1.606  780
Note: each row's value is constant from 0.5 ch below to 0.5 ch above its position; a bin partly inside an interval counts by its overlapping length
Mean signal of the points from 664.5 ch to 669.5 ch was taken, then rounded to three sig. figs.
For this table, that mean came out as 1.83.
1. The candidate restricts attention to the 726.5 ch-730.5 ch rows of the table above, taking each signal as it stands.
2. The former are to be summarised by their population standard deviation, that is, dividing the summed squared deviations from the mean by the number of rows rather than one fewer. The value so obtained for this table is 0.09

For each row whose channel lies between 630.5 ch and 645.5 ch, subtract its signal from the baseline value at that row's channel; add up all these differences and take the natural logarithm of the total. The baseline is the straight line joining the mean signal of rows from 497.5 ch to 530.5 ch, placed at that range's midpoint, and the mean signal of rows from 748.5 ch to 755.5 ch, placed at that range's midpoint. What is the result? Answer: 1.4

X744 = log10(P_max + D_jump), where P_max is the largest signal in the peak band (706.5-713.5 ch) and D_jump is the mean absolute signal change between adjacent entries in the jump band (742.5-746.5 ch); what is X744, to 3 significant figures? 0.371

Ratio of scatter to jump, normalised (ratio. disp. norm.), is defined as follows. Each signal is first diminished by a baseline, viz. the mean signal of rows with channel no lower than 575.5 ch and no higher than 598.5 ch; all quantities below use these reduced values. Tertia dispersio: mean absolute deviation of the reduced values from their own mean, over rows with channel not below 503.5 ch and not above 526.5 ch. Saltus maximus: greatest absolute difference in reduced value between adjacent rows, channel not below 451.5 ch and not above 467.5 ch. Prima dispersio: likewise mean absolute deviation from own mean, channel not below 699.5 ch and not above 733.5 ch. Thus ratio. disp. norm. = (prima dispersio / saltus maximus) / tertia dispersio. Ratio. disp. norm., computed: 12.4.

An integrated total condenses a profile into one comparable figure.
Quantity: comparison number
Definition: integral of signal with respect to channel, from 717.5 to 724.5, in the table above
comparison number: 15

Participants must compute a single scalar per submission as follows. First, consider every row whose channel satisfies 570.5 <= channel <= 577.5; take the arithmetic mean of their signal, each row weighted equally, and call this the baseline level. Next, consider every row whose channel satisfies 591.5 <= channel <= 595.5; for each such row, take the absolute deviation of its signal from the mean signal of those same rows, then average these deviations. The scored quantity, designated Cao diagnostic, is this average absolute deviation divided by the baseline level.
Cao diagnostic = 0.017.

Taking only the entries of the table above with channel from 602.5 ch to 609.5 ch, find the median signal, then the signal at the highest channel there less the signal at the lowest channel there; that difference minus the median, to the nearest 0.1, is -2.2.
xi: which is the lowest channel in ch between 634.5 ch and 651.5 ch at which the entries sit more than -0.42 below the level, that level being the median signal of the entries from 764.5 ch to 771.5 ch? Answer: 635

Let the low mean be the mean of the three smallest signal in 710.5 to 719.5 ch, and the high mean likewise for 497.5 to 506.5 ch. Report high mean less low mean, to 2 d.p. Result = -0.02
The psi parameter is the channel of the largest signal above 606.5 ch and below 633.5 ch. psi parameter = 614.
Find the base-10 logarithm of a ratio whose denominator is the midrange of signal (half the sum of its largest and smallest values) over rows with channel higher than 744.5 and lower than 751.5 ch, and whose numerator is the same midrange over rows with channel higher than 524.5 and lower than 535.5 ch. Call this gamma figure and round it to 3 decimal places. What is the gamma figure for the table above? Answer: 0.018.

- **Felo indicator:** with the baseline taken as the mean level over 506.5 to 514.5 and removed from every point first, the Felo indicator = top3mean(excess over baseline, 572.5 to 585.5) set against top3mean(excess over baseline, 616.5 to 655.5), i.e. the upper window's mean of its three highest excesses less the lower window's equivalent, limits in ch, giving -0.33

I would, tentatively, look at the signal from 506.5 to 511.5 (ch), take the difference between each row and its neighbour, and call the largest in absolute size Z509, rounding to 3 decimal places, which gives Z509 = 0.051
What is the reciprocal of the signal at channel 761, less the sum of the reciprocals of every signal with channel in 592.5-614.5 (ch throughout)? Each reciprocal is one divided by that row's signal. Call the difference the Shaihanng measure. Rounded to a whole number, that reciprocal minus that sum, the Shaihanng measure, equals -10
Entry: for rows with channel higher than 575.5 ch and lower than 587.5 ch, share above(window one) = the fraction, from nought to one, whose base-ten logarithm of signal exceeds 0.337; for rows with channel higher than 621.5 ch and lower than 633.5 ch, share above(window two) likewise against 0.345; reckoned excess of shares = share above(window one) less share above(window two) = 0.83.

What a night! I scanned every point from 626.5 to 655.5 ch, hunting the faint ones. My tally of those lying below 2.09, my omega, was 28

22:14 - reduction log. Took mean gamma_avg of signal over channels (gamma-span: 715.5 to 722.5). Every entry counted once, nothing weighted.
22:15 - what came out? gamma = 2.14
